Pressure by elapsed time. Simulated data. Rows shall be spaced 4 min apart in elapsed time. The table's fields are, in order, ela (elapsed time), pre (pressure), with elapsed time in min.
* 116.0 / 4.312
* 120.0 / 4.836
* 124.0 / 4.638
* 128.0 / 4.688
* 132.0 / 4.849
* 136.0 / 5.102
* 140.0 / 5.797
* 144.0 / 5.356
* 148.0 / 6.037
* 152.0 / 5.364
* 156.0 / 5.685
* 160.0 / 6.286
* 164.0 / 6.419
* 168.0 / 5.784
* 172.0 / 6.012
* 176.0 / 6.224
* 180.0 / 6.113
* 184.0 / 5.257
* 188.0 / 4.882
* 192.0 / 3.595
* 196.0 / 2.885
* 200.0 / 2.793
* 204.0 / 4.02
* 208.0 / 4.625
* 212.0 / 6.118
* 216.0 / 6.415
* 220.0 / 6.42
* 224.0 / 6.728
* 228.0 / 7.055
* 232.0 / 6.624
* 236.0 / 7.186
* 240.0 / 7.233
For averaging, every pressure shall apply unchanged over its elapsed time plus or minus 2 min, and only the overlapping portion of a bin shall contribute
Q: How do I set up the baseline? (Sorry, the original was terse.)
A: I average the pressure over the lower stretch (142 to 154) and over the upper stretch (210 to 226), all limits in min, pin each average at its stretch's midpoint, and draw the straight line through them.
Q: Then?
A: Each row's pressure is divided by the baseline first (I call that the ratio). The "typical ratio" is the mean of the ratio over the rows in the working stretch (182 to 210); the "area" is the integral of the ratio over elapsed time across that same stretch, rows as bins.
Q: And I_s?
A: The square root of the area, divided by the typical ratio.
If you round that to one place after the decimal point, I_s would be 6.6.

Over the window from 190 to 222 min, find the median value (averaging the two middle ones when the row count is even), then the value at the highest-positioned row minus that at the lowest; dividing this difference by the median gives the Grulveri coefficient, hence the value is 0.65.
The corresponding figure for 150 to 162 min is 0.16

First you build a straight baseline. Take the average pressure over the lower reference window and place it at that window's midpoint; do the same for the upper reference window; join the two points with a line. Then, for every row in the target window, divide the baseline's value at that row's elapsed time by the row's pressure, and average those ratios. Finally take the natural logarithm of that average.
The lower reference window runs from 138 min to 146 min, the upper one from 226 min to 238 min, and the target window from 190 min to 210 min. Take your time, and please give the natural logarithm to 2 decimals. 0.63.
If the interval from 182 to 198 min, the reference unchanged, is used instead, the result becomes 0.48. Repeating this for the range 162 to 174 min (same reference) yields -0.01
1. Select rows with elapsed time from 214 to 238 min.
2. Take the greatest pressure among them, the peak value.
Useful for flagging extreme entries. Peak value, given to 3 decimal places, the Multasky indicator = 7.186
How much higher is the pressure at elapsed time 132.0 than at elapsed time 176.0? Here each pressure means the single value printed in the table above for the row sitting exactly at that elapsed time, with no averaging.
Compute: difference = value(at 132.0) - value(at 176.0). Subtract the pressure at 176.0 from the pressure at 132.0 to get -1.4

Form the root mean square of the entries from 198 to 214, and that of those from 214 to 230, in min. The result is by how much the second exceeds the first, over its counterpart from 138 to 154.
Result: 0.37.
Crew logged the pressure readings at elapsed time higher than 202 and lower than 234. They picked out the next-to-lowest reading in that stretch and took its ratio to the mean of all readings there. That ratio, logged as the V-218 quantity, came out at 0.77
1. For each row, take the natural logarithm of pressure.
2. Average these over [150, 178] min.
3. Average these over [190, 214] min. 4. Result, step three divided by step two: 0.76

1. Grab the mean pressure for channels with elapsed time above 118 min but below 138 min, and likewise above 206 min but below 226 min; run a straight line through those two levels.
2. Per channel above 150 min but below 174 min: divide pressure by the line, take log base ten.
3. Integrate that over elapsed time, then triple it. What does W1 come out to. 3.4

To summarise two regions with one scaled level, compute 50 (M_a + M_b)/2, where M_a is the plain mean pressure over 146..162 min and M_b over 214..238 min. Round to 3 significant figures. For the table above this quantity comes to 315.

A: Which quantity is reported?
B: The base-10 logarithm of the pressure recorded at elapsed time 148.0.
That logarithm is 0.78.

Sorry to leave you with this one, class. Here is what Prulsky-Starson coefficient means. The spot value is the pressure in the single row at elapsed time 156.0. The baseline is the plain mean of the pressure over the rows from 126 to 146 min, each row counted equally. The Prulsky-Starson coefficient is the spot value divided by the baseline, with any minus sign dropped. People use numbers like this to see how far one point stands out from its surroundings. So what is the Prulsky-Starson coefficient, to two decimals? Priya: 1.10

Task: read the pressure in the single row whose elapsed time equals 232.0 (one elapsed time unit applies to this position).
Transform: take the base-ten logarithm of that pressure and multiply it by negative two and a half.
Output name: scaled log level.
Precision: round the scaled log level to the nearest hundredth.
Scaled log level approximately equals -2.05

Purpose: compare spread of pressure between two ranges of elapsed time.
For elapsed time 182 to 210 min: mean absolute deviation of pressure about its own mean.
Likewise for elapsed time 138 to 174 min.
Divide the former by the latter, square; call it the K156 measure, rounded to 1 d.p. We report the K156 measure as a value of 7.2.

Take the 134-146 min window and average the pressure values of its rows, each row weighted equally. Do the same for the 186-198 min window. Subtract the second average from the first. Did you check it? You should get 1.6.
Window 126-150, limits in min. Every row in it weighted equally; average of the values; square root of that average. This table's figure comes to 2.30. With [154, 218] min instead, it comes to 2.28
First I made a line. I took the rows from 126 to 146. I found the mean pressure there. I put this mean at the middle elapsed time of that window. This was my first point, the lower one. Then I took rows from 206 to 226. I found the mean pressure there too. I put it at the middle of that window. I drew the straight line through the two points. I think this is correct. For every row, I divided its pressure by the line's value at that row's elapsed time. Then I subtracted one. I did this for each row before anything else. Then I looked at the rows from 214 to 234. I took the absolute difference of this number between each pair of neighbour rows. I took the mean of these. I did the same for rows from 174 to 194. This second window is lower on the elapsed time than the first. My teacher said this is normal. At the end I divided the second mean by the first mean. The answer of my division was 2.9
